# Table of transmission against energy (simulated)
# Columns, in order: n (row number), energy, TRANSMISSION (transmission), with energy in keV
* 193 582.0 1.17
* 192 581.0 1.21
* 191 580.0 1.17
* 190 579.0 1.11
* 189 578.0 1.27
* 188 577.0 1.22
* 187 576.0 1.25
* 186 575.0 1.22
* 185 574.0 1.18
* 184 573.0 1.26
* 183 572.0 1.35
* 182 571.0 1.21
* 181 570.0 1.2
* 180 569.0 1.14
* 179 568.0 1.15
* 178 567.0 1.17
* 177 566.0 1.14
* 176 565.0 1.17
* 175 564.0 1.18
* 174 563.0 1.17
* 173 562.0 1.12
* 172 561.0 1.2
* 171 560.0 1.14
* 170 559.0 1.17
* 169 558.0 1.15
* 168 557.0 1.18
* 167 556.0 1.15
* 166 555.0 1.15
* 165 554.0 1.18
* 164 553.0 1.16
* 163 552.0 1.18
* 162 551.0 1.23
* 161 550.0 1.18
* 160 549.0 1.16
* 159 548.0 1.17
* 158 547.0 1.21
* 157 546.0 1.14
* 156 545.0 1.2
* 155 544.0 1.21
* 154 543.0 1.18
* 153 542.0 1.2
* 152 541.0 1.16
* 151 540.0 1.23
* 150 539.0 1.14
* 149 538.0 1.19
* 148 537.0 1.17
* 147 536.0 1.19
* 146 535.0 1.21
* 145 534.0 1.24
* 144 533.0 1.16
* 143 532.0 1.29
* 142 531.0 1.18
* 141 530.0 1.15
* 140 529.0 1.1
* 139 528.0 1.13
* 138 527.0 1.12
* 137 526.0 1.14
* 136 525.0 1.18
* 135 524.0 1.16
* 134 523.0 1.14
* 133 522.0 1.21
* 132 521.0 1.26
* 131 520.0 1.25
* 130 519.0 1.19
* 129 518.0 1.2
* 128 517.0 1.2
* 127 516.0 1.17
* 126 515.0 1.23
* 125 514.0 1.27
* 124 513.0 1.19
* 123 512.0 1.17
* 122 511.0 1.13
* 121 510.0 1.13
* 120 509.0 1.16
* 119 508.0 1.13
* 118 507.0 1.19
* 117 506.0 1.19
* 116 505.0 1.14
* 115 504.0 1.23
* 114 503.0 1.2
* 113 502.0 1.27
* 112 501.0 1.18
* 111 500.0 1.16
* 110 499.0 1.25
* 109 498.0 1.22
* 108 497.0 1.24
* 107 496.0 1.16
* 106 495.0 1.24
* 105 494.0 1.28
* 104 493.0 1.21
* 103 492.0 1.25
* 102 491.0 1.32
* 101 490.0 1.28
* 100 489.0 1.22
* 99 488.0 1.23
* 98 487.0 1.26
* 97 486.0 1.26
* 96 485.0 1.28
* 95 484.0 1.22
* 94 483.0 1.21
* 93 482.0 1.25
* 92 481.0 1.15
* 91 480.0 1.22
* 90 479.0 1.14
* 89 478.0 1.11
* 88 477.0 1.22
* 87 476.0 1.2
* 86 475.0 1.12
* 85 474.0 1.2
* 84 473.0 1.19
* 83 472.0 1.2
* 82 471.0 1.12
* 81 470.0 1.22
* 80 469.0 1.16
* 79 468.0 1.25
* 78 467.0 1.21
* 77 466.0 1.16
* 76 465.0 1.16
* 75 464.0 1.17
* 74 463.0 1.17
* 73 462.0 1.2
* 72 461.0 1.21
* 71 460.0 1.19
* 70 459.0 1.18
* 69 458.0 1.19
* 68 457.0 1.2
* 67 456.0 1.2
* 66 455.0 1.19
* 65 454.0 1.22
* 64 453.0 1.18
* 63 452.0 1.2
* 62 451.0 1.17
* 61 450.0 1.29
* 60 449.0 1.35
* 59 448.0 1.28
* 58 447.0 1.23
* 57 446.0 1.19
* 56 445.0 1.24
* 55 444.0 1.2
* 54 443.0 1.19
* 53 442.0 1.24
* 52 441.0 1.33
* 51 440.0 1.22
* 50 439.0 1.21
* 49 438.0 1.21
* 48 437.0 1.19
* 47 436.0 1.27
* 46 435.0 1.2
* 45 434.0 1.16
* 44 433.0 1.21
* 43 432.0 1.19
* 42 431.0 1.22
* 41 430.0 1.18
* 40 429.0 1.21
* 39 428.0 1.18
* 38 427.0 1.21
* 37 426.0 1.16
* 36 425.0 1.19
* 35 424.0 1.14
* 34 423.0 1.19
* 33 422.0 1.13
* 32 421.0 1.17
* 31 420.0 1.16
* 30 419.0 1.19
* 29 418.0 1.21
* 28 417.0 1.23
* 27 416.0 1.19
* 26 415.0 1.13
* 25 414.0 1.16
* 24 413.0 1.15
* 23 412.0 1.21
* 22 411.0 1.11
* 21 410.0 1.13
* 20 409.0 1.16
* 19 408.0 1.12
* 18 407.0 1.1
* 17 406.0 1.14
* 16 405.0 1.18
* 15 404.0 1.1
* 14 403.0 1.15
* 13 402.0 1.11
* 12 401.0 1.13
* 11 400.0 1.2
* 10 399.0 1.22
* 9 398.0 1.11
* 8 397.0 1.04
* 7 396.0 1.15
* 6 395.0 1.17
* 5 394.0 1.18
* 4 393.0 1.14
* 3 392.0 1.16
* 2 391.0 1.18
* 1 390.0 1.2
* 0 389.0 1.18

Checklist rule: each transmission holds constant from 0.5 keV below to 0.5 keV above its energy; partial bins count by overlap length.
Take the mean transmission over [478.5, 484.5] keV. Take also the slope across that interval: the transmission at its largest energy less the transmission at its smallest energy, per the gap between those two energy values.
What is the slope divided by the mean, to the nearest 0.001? 0.013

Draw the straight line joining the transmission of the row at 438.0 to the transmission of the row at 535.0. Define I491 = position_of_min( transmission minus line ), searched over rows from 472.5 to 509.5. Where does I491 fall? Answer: 478.0 keV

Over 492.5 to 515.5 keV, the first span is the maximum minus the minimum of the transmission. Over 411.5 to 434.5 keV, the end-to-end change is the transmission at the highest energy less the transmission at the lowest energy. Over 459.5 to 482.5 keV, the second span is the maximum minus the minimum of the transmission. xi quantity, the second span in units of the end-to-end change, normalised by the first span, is -19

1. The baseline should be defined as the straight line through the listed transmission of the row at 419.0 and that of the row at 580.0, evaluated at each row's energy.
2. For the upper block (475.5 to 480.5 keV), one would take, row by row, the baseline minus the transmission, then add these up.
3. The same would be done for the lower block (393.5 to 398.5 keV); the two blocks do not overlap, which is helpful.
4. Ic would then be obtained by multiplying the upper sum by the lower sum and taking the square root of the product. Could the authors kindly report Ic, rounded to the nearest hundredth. 0.09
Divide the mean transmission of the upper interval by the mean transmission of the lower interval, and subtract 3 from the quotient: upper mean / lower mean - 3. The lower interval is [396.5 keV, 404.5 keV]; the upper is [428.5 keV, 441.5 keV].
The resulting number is -1.93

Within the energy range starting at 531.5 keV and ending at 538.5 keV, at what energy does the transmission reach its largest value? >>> 532.0 keV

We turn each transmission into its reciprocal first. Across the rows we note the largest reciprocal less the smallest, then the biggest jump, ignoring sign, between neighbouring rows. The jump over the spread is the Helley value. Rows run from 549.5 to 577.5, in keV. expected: 0.56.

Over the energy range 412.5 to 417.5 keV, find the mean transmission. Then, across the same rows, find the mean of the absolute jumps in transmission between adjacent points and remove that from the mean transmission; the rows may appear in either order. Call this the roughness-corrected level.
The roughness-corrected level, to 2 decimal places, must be 1.14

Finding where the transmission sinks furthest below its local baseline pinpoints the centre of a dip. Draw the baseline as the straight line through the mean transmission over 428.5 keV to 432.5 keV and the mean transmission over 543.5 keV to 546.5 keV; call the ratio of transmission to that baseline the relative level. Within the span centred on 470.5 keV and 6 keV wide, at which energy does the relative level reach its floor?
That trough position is 471.0 keV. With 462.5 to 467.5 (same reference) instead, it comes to 465.0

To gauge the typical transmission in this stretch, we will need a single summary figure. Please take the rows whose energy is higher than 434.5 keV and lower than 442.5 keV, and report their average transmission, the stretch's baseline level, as 1.234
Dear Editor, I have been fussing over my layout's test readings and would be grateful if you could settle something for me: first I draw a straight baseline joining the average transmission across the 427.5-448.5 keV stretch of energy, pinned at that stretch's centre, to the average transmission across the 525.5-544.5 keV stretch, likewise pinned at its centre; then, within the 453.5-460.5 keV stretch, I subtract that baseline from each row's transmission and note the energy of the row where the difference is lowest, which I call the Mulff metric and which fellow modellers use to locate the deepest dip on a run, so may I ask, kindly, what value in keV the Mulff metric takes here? 459.0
